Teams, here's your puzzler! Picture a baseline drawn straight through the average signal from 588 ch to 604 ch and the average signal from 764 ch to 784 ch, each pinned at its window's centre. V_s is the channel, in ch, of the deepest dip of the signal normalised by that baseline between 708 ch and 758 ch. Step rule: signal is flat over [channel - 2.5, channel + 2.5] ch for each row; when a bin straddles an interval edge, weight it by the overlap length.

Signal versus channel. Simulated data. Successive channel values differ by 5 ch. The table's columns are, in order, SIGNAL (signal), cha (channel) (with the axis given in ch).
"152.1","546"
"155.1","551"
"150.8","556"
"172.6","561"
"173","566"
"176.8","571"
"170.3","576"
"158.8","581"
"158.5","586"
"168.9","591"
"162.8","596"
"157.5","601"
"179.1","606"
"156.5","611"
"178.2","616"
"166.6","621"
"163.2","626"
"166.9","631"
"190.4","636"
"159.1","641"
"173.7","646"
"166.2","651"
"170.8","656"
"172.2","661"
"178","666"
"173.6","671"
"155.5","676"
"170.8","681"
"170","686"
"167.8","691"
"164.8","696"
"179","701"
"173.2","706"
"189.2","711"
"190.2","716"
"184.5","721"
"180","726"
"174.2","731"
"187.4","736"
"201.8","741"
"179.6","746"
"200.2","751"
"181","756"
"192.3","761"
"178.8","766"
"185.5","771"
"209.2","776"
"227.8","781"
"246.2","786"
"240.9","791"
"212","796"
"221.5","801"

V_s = 731 ch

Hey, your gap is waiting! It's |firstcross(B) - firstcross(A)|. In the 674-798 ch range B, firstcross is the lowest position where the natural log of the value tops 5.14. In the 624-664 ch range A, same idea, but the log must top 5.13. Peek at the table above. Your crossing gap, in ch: 45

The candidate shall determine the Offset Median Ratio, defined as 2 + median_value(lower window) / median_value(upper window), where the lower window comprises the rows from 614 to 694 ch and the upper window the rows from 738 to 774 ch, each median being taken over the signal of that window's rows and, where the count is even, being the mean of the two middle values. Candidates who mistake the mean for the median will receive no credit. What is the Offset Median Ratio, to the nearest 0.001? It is 2.919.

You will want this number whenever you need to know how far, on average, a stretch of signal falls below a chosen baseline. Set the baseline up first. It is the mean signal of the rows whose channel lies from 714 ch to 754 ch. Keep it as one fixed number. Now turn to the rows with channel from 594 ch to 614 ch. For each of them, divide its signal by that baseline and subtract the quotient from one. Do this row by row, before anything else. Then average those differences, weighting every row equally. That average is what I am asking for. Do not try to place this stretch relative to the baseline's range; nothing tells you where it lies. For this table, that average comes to 0.12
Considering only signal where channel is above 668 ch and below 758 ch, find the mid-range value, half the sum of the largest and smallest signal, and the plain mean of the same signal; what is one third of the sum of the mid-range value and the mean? 119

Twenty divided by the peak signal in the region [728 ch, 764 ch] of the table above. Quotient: 0.099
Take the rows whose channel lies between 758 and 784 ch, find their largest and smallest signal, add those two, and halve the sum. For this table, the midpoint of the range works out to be 203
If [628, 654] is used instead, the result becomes 175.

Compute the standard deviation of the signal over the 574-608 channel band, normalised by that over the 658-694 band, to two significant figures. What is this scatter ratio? 1.1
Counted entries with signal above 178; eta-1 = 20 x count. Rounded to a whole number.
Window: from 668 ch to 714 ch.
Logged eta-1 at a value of 40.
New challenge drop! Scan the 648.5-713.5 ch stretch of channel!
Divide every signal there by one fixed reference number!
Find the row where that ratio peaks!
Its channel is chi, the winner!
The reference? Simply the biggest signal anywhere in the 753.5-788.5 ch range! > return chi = 711 ch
